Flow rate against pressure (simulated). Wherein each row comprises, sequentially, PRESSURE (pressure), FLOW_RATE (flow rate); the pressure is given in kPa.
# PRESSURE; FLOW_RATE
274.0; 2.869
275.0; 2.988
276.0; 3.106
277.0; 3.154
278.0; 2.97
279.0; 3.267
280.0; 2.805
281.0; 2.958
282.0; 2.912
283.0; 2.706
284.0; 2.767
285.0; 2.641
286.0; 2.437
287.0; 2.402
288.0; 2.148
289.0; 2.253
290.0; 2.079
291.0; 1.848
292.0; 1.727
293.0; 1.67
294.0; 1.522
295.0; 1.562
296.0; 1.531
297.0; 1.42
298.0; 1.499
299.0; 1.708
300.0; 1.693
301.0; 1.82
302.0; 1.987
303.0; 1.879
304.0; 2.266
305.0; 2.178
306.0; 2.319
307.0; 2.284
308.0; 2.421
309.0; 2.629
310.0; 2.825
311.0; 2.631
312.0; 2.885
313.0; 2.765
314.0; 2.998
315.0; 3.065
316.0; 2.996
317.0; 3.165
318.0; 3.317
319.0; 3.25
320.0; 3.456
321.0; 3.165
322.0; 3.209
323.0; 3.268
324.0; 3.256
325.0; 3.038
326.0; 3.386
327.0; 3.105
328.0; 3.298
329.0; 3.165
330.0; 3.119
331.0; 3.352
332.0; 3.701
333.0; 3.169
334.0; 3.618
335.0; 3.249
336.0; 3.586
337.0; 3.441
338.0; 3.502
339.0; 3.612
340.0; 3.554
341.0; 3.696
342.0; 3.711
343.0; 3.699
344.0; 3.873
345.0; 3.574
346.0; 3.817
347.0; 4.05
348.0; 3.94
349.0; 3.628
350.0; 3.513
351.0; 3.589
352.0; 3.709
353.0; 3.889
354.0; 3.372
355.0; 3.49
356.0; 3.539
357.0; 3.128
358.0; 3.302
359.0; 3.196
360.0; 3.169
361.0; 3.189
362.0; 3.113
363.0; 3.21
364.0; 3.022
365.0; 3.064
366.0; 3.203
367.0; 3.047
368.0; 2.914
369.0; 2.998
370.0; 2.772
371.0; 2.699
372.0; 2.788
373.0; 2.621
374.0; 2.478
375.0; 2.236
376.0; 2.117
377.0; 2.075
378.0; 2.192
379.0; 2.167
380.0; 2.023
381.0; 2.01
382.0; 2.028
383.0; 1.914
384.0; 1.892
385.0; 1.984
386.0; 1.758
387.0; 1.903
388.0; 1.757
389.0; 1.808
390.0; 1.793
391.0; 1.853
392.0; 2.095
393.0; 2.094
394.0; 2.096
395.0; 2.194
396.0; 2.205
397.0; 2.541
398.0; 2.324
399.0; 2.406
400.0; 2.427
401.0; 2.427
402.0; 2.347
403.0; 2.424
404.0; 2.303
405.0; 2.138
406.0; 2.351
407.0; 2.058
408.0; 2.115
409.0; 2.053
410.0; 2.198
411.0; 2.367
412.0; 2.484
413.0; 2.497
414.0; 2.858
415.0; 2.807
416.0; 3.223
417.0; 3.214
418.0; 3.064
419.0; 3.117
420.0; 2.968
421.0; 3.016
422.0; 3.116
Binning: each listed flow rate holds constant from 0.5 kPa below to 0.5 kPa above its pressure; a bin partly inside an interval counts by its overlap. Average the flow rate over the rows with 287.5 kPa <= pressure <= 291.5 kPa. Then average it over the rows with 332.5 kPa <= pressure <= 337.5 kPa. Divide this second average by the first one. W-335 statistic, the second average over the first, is 1.6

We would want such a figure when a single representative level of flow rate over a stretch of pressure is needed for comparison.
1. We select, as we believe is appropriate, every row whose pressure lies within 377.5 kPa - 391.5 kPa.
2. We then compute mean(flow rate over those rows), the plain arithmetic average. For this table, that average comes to 1.9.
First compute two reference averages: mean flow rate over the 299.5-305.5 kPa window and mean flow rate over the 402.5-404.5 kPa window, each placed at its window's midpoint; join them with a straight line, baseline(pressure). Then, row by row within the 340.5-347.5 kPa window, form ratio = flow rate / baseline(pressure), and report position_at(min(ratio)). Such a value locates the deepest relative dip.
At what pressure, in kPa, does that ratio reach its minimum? 345.0 kPa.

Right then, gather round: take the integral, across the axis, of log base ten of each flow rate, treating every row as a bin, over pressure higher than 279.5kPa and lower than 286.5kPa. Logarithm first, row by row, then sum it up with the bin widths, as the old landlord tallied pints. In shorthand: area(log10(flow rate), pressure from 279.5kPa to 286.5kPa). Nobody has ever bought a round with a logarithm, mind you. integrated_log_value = 3.1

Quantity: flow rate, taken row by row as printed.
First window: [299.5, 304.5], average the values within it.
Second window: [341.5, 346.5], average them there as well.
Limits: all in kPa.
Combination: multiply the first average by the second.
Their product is 7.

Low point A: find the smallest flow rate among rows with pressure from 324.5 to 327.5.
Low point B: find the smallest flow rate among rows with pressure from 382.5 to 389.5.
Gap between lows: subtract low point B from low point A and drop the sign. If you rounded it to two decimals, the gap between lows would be 1.28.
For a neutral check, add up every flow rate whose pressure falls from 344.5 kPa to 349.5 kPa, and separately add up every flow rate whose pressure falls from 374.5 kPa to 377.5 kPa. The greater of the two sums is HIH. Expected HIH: 19.0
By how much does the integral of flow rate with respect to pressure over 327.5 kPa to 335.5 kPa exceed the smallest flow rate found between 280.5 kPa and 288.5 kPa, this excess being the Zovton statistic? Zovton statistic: 25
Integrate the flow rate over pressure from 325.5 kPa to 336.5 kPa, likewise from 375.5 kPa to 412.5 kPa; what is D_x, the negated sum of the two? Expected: -116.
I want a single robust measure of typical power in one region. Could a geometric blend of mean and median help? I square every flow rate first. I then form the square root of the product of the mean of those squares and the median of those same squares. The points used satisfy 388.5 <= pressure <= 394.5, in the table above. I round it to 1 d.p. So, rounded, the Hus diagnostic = 3.9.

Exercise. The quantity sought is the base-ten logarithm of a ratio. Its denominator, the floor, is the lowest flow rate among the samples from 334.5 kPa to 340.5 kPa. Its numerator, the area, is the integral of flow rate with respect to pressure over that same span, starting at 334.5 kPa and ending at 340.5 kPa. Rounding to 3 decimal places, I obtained 0.809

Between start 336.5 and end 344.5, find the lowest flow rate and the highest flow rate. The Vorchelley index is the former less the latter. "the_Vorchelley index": -0.43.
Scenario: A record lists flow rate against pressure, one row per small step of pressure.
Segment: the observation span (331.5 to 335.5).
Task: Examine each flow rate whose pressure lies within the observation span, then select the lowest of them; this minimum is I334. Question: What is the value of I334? 3.169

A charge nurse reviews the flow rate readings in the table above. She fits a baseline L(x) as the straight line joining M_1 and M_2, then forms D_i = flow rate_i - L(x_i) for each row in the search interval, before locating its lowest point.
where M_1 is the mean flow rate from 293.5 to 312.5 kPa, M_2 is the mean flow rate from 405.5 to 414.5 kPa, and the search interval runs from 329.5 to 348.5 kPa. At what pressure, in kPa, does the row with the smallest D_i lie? 330.0 kPa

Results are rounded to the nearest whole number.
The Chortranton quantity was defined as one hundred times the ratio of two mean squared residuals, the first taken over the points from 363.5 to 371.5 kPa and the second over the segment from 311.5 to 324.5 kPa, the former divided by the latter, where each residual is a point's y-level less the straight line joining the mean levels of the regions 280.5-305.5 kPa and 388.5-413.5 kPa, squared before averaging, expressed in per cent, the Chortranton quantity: 59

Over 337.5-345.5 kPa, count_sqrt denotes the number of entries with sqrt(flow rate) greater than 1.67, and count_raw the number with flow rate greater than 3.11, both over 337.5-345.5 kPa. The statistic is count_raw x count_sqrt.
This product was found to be 64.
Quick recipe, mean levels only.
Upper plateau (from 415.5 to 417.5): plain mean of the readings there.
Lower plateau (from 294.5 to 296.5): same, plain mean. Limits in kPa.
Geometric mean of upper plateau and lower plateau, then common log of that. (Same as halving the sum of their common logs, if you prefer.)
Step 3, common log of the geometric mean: 0.35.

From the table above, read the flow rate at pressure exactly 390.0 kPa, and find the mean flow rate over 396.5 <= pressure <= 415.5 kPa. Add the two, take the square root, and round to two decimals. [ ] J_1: 2.04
